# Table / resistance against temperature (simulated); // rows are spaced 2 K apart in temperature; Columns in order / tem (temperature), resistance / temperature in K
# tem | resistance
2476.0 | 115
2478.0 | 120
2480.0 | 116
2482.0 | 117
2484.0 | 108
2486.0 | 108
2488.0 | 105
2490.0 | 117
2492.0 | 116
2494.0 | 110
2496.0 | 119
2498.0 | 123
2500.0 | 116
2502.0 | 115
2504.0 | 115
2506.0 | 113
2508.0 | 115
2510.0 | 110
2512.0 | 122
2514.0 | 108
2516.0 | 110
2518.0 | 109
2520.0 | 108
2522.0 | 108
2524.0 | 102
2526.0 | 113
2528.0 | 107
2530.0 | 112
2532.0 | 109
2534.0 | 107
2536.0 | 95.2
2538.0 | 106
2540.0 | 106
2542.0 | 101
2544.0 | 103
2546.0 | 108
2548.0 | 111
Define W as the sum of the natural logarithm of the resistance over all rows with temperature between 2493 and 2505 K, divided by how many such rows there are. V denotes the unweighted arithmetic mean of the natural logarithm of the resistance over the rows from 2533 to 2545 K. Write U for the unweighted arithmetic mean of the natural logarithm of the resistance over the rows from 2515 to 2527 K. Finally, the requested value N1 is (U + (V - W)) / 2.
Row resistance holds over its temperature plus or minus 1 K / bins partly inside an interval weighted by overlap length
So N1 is 2.282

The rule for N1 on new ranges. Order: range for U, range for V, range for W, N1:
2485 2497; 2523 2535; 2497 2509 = 2.326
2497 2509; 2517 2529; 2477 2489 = 2.357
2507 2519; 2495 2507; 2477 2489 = 2.380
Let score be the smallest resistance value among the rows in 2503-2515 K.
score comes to 108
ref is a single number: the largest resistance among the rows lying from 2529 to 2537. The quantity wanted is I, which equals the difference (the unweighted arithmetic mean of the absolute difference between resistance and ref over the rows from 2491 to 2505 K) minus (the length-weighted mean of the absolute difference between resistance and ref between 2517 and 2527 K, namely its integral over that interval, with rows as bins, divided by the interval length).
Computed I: 0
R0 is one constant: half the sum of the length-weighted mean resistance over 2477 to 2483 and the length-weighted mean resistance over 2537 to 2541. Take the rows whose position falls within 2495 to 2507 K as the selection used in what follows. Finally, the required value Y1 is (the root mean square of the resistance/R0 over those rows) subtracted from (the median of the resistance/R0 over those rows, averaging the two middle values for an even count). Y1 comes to -0.012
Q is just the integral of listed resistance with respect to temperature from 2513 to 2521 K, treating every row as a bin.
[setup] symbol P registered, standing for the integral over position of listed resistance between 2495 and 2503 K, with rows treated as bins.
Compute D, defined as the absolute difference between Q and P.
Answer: 76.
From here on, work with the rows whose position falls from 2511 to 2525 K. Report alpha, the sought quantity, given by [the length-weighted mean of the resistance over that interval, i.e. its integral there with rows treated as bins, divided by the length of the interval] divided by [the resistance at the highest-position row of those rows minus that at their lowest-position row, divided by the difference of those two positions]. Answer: -66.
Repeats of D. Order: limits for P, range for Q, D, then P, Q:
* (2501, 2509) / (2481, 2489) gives 40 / 916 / 876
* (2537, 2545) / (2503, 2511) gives 74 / 832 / 906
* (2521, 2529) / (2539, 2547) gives 24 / 860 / 836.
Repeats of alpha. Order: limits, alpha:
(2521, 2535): -1299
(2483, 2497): 122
